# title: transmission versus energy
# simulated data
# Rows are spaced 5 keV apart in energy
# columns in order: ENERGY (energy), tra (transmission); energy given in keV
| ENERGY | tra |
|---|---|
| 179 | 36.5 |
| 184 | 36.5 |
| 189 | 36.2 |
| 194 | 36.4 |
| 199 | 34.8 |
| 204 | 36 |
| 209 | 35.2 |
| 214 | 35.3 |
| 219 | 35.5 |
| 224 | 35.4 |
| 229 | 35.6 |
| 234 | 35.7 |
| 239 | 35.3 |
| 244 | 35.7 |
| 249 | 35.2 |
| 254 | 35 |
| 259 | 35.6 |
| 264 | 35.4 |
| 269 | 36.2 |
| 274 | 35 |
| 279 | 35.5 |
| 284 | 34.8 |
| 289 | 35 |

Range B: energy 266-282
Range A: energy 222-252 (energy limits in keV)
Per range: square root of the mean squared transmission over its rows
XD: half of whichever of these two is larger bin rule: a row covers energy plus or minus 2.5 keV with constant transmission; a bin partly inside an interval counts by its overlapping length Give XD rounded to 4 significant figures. 17.79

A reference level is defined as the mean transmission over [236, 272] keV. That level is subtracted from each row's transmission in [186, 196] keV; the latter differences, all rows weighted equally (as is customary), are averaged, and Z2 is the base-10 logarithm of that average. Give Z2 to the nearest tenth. -0.1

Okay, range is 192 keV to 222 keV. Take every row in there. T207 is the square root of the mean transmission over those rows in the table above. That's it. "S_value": 5.96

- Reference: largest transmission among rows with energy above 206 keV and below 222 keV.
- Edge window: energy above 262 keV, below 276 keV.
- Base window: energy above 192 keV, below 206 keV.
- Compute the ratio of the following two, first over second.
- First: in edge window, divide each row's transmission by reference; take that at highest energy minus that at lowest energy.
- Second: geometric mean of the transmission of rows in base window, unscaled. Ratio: -0.0003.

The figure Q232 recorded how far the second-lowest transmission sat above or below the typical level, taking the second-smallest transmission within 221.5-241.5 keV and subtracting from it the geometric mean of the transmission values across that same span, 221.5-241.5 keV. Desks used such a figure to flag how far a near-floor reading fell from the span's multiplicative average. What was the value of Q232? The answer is -0.10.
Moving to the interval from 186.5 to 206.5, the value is 0.16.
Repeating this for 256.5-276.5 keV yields -0.15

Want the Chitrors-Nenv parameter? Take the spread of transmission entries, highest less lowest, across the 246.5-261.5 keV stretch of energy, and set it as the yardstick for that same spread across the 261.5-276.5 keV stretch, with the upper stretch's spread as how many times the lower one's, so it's 2.0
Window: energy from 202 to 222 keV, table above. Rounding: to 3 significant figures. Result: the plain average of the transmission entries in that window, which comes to 35.5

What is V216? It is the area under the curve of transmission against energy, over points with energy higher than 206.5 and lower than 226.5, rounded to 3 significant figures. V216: 707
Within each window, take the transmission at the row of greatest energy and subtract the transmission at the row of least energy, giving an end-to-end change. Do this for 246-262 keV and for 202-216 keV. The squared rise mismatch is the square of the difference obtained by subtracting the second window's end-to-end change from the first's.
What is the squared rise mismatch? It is 1.2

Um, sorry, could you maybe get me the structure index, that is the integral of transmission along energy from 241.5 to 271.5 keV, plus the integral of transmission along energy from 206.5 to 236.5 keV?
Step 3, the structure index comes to 2129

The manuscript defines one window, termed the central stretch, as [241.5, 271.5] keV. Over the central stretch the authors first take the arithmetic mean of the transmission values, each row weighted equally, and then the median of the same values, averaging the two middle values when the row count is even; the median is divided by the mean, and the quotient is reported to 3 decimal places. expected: 1.000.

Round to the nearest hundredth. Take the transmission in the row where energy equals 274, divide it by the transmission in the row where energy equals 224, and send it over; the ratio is 0.99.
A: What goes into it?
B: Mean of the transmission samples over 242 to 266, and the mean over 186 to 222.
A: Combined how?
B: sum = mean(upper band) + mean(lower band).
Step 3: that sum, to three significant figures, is 71.0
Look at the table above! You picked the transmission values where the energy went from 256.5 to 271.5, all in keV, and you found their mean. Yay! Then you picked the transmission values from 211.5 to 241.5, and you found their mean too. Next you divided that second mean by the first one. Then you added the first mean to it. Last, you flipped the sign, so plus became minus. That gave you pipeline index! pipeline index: -36.7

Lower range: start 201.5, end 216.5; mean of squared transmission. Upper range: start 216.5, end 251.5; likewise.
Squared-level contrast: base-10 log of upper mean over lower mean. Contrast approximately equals 0.000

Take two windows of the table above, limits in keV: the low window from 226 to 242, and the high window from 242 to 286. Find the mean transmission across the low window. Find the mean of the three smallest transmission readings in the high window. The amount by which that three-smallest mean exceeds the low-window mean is -0.60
